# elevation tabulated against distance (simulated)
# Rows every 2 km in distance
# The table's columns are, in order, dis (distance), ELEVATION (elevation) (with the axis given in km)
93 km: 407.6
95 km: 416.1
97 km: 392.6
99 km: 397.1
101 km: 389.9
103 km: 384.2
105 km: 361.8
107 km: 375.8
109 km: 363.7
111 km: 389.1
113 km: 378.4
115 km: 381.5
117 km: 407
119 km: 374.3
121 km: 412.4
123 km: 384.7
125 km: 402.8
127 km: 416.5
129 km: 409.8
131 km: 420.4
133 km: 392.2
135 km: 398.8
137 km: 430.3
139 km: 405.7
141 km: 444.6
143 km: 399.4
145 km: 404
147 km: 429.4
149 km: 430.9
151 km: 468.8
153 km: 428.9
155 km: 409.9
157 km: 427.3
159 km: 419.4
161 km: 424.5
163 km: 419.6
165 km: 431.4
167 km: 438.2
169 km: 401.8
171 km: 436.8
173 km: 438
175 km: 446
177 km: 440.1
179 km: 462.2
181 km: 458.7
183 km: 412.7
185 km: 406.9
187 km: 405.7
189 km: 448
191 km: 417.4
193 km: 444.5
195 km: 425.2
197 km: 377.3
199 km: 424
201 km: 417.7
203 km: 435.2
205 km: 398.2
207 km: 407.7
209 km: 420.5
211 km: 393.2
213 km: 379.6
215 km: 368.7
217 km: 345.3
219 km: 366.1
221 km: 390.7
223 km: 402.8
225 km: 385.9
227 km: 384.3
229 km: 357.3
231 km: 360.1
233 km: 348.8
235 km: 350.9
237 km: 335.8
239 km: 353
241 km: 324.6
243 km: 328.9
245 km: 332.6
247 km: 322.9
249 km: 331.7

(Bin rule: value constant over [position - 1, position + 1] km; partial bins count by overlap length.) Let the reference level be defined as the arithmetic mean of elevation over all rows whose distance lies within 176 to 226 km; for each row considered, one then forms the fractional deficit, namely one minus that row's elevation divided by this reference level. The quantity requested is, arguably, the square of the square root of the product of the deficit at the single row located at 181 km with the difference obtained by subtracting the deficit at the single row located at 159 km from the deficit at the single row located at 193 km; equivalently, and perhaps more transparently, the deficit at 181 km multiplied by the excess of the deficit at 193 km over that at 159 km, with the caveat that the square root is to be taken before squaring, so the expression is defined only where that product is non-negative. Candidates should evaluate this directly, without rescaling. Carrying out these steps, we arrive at 0.0074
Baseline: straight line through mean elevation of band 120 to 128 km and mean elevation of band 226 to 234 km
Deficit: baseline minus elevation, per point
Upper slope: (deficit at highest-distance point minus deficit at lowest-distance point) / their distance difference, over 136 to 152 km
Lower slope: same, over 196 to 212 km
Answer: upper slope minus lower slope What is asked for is -2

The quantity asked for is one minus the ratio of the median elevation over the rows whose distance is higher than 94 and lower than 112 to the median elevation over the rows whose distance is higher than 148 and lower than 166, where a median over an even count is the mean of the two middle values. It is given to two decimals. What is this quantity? 0.09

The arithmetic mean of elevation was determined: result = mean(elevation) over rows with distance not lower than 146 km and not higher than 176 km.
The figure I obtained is 430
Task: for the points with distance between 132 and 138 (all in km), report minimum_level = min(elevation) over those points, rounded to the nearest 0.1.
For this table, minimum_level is 392.2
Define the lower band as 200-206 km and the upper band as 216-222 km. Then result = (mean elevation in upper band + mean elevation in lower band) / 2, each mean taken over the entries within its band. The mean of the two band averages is 392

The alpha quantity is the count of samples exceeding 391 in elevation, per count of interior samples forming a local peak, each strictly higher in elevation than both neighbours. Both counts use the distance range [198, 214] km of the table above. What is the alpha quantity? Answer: 3.50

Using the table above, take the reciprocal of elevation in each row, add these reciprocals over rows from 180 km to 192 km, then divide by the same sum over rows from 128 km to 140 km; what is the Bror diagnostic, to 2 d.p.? 0.97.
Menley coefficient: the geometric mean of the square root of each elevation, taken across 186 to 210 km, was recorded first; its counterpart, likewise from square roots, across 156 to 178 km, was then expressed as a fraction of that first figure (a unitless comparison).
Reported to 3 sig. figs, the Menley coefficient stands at 1.01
